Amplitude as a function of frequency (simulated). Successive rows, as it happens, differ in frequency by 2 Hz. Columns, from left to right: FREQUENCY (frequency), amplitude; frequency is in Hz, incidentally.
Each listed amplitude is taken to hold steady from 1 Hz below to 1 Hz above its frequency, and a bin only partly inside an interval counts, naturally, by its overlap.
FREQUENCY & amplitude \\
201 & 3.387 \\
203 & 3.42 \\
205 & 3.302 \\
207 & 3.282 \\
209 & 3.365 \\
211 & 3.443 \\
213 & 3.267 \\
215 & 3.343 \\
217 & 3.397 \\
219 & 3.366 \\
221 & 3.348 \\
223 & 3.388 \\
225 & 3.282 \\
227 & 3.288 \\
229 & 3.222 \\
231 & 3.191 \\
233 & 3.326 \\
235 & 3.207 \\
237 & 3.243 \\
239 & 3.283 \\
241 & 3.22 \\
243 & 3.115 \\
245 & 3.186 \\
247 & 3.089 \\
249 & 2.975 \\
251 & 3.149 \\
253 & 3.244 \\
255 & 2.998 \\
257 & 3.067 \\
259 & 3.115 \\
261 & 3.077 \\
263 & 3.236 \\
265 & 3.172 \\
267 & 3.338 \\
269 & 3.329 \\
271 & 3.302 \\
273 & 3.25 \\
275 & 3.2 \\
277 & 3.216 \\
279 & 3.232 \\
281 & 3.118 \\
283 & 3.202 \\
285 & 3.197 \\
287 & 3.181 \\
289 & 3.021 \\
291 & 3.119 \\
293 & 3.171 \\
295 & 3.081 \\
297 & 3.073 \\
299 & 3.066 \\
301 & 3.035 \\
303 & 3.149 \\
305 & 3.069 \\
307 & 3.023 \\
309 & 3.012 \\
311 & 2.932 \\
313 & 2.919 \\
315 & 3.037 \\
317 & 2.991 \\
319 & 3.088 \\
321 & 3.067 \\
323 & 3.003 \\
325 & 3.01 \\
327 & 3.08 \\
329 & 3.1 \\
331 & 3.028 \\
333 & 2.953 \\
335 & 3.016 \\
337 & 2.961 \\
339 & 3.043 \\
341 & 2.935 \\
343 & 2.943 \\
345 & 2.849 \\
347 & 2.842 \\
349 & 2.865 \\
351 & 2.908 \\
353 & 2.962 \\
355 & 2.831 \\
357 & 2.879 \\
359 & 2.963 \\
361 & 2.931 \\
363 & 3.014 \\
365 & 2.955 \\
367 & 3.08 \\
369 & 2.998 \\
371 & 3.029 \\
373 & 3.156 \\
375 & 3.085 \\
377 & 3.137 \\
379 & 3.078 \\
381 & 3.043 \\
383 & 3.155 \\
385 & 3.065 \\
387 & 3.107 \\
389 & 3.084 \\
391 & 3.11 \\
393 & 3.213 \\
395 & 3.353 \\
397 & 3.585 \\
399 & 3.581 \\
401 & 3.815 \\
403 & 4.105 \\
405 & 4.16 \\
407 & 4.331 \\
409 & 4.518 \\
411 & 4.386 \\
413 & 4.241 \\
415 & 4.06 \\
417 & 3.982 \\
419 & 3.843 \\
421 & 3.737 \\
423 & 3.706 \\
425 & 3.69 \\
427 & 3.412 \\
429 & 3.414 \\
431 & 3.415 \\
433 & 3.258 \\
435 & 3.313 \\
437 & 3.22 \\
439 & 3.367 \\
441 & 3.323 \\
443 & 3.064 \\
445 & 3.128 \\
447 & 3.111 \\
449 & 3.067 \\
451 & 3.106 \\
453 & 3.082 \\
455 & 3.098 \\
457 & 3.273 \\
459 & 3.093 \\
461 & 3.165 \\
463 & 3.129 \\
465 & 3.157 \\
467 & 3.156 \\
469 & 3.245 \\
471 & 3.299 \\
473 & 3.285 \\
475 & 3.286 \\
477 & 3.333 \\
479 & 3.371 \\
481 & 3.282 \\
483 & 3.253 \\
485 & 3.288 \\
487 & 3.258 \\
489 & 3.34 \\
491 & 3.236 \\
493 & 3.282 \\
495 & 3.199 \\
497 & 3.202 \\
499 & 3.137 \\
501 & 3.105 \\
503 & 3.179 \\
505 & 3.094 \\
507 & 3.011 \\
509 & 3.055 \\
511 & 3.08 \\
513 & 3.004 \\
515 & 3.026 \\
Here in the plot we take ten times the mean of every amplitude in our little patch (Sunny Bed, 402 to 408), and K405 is 42.0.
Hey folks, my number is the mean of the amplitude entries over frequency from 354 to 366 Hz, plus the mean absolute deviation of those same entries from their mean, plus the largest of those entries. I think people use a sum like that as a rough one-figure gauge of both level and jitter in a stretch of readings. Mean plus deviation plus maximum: 5.99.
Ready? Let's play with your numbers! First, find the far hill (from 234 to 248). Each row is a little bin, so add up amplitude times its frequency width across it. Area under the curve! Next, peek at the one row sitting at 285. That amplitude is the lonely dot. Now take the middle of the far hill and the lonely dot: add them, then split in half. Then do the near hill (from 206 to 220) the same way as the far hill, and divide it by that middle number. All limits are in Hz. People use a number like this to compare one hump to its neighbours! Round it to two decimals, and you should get 1.96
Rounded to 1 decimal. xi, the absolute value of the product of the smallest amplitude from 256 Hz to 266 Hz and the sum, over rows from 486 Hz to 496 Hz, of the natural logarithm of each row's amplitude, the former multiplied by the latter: 18.1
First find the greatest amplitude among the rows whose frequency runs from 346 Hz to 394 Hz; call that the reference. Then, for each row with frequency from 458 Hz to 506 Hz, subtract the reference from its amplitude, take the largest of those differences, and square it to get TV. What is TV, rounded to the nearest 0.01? 0.02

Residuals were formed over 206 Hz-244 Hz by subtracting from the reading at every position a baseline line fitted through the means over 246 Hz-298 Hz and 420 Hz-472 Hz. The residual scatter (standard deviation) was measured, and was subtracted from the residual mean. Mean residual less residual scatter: 0.1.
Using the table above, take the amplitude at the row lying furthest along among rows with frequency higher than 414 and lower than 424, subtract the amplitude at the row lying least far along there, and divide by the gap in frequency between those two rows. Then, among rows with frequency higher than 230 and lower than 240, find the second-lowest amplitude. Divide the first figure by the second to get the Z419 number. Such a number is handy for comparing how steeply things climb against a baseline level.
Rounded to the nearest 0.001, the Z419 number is -0.014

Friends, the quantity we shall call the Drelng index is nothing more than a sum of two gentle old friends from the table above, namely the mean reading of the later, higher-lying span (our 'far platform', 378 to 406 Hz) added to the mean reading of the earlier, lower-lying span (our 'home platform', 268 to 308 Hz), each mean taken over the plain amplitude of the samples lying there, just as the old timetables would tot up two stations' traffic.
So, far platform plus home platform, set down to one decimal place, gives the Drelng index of 6.5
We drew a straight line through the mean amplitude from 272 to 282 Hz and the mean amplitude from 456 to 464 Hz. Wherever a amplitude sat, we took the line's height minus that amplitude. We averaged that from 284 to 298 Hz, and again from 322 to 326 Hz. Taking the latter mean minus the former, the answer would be 0.11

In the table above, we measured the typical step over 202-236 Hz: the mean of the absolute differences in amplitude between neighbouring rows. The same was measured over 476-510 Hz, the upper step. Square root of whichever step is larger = 0.27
